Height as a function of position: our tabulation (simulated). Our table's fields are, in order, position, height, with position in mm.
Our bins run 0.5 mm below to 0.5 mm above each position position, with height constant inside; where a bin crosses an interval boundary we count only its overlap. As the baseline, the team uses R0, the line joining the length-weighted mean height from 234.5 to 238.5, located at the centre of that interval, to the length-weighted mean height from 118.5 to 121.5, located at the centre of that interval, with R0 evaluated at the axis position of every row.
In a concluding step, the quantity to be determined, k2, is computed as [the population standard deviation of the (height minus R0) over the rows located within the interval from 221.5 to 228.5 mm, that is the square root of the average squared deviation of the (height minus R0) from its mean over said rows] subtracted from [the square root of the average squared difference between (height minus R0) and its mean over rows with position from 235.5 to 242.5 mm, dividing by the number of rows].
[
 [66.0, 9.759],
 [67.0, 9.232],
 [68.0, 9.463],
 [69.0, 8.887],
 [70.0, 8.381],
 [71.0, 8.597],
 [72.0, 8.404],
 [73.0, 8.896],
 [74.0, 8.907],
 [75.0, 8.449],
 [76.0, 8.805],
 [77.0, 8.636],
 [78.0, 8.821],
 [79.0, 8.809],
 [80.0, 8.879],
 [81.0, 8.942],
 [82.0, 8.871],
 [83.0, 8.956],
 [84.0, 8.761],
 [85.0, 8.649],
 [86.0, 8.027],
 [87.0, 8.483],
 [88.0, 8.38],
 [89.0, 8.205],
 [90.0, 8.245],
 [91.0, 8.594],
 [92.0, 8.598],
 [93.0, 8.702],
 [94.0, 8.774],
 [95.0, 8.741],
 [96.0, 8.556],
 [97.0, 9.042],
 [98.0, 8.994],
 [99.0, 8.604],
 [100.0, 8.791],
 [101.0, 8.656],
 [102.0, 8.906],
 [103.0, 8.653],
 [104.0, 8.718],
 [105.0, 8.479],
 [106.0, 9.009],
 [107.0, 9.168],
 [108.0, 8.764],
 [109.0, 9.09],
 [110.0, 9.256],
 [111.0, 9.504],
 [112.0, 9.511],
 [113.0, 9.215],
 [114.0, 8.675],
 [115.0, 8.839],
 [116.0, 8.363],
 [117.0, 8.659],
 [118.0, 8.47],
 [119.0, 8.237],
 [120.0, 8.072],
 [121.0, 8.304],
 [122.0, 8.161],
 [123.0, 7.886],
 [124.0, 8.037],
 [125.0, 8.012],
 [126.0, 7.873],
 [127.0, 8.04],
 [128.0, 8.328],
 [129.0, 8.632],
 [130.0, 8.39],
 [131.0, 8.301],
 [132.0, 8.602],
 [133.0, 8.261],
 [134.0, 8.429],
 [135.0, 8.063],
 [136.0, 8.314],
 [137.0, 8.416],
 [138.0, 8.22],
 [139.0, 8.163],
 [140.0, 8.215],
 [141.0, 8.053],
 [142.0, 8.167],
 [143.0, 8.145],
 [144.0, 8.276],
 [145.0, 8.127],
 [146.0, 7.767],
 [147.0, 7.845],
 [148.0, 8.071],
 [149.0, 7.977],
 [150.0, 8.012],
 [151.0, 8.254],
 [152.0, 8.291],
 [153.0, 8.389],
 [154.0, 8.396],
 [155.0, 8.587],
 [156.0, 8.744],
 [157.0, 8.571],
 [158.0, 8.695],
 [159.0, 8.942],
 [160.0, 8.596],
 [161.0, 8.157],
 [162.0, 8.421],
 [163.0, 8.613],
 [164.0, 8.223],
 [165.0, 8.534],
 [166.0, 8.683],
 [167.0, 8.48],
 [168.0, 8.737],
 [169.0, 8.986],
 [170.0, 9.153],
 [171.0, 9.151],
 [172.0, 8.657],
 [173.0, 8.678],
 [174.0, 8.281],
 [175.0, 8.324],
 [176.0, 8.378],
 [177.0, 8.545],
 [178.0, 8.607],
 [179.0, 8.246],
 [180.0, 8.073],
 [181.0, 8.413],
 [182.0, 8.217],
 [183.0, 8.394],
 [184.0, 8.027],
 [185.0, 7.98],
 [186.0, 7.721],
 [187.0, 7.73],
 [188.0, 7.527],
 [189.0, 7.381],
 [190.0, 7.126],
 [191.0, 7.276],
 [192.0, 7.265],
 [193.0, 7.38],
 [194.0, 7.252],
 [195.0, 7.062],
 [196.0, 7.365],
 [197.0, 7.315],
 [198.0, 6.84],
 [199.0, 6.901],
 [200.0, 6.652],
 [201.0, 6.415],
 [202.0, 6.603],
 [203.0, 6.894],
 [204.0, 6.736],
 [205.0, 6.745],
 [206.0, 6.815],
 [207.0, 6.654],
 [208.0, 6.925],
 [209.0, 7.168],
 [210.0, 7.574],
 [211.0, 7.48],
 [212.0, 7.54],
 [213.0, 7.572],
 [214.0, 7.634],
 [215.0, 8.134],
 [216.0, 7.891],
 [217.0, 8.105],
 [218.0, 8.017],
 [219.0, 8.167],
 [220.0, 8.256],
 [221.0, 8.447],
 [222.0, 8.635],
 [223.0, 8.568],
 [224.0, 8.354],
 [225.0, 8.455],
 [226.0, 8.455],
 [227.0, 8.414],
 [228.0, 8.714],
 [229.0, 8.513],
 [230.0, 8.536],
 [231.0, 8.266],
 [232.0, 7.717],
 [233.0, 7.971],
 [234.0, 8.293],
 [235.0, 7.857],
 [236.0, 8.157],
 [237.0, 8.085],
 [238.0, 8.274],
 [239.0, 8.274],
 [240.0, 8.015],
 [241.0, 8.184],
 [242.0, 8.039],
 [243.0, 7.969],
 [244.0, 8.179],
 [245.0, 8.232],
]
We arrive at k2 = -0.023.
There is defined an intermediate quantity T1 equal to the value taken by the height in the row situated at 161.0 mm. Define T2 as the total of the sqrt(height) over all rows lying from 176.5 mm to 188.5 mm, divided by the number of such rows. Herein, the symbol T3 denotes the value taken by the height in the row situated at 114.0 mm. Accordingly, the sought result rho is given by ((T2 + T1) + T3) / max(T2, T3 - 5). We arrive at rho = 5.36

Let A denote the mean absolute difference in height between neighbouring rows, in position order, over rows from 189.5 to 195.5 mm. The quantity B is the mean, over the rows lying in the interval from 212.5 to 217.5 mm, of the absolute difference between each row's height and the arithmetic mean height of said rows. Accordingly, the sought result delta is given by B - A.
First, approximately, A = 0.12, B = 0.21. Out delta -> 0.09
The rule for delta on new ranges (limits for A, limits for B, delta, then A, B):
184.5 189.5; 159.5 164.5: 0.02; 0.15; 0.17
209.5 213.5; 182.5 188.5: 0.18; 0.06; 0.24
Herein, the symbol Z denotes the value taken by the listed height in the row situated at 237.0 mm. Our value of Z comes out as 8.085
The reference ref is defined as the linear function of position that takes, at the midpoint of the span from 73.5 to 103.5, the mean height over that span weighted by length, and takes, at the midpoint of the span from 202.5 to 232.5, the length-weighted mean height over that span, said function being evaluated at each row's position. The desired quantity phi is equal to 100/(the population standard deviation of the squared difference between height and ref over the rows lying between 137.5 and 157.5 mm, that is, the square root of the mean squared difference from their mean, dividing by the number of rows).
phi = 1210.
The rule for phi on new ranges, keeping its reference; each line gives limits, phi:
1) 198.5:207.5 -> 265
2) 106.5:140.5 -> 415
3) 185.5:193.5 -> 442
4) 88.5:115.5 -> 383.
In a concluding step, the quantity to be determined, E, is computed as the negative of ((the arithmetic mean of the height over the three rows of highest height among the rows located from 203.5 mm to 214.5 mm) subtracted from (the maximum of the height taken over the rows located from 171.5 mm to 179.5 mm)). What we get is -1.08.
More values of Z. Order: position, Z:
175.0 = 8.324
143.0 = 8.145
